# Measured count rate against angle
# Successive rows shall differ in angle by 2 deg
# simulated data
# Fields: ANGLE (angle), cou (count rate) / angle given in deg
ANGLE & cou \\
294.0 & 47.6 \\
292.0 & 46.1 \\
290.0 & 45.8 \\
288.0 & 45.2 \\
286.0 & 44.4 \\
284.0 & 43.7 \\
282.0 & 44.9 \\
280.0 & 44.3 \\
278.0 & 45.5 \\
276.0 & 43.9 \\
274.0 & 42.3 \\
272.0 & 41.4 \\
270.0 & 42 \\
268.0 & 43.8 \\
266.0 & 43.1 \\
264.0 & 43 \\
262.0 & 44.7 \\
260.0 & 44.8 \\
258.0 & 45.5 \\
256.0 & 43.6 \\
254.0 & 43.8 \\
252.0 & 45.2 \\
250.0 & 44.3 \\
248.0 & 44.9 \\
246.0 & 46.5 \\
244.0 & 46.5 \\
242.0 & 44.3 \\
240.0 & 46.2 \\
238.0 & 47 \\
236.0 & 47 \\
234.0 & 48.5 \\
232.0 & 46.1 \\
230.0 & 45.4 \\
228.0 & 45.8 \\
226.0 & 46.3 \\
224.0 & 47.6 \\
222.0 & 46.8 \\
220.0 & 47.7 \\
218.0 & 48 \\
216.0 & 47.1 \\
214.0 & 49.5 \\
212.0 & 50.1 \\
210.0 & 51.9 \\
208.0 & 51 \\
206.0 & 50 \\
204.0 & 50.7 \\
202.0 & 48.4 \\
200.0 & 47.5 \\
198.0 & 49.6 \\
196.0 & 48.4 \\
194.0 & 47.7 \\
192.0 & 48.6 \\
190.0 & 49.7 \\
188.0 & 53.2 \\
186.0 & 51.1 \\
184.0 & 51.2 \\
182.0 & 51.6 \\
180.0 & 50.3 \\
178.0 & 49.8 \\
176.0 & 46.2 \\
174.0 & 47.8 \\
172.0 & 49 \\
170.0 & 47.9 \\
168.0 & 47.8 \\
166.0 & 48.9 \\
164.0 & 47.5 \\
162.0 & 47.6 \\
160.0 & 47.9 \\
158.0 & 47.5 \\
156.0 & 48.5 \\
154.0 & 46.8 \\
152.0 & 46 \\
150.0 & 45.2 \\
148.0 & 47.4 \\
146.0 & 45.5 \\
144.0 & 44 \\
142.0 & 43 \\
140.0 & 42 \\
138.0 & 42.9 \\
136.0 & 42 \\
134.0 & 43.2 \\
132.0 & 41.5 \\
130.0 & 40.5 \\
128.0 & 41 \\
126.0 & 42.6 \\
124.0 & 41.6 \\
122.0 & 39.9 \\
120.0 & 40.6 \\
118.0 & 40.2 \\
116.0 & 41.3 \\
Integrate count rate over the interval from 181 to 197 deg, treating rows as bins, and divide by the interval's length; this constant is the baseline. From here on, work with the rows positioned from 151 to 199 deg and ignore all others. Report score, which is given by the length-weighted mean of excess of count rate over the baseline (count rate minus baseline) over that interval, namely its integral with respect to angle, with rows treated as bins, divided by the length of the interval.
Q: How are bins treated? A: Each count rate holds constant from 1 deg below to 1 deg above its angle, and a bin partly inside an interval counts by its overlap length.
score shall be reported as -1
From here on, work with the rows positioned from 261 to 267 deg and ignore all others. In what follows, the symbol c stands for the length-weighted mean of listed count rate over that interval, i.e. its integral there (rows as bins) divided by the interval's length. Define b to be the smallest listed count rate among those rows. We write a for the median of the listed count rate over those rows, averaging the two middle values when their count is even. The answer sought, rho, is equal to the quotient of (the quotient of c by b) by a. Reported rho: 0.0235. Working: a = 43.1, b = 43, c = 44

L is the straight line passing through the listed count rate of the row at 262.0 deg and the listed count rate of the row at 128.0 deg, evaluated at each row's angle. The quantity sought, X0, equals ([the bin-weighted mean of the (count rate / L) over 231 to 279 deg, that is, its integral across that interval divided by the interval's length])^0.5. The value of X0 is 1.00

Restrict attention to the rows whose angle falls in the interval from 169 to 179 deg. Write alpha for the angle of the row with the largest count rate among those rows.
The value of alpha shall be 178.0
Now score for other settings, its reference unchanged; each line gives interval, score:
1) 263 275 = -8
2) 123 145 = -8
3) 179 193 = 1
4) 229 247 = -4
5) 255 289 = -6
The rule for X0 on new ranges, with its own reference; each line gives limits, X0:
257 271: 0.99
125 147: 1.02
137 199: 1.06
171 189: 1.09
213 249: 1.03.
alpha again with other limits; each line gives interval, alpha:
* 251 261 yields 258.0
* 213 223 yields 214.0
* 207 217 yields 210.0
